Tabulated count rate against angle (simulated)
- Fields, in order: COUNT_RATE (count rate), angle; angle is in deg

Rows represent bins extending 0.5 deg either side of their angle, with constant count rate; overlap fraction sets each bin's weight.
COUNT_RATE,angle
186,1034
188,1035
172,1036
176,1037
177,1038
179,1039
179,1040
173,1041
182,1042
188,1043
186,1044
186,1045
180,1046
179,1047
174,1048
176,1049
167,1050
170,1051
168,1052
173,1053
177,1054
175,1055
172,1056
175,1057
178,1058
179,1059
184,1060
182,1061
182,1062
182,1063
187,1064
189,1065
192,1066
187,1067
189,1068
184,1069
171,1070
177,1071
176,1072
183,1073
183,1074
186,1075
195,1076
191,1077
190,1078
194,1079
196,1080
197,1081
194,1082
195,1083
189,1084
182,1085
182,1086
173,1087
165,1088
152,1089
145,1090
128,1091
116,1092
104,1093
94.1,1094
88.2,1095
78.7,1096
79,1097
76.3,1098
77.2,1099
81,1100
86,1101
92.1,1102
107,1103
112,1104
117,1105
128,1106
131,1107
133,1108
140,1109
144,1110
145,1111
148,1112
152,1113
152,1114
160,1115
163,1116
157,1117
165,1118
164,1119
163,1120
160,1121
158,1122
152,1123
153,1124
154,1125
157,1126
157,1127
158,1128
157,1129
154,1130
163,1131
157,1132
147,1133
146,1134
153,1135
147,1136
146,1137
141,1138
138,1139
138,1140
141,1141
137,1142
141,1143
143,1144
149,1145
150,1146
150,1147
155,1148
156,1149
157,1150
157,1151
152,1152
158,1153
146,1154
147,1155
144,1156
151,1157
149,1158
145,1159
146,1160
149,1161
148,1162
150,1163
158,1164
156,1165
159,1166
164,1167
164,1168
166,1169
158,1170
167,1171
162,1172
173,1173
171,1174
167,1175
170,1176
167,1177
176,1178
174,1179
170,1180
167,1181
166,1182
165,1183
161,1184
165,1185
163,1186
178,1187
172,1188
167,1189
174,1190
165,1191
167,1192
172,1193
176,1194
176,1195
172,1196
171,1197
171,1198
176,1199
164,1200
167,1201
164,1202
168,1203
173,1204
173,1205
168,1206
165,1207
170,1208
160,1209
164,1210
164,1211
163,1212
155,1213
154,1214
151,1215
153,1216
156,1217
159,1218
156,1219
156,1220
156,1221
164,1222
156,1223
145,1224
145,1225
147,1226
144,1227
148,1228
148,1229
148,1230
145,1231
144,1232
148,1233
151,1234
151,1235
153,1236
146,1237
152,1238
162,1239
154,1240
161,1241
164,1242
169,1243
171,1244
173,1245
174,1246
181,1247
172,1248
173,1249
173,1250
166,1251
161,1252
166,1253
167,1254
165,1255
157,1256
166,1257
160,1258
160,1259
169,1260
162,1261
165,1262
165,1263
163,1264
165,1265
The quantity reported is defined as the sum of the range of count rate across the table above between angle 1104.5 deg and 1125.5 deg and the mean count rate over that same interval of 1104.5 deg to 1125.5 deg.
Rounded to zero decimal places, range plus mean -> 197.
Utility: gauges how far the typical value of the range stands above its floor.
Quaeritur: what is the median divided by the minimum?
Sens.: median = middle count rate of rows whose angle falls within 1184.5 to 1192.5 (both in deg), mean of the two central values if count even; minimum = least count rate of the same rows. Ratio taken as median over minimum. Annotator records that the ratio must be 1.02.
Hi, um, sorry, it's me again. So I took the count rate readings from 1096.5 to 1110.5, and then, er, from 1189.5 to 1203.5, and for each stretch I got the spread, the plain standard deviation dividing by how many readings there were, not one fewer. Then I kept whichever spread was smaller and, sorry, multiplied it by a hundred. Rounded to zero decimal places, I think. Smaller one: 425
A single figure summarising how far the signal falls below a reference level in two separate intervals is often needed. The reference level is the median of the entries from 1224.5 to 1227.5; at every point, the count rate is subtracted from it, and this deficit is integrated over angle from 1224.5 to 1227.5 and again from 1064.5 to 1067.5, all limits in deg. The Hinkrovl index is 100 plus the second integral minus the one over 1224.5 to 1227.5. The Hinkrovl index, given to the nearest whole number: -32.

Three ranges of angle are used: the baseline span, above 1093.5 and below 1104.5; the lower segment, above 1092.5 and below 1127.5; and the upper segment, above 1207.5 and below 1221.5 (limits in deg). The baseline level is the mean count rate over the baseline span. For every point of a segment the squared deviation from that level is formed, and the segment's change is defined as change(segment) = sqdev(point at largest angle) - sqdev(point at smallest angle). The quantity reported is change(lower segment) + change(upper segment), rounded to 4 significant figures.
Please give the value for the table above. 2379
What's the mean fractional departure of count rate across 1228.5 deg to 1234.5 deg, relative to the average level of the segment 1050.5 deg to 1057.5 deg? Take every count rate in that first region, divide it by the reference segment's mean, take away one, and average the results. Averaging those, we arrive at -0.15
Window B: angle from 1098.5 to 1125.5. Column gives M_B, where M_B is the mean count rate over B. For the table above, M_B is 137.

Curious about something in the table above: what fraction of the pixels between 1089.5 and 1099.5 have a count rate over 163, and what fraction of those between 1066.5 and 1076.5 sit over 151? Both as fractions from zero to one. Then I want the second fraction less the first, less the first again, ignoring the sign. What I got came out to 1.0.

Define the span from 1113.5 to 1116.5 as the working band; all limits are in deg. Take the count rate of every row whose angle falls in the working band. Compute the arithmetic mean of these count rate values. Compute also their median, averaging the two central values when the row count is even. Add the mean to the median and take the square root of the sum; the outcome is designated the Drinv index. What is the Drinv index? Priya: 17.8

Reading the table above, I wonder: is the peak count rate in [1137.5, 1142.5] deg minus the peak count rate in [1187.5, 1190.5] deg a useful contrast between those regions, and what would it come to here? -33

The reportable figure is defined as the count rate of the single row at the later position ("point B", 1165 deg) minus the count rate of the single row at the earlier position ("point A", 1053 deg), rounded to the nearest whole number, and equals -17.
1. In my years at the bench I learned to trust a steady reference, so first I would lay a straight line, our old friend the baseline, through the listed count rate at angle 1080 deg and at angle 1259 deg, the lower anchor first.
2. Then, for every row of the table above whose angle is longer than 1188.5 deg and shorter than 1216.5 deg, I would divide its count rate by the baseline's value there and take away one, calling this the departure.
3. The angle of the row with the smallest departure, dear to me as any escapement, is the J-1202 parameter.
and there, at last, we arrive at 1215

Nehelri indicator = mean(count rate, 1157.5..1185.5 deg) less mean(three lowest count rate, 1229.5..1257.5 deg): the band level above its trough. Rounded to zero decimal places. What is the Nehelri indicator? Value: 17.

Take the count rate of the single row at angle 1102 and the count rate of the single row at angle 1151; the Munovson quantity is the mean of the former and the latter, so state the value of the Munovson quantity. 125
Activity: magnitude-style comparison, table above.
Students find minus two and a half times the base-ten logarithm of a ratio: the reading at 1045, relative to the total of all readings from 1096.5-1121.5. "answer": 3.10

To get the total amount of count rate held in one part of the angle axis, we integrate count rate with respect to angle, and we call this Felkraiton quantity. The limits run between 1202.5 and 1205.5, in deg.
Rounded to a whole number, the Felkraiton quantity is 514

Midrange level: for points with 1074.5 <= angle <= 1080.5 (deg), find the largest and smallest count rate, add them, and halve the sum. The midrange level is 191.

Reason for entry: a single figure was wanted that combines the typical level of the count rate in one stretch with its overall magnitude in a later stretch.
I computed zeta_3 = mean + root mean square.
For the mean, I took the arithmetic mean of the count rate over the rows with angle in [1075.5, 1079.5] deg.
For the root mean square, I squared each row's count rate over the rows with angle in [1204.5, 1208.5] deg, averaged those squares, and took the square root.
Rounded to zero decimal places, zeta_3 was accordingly 362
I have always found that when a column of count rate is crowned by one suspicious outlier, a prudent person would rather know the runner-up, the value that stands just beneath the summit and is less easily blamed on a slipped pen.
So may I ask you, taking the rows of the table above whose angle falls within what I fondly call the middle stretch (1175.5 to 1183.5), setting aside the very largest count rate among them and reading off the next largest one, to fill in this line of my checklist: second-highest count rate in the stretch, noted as 174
